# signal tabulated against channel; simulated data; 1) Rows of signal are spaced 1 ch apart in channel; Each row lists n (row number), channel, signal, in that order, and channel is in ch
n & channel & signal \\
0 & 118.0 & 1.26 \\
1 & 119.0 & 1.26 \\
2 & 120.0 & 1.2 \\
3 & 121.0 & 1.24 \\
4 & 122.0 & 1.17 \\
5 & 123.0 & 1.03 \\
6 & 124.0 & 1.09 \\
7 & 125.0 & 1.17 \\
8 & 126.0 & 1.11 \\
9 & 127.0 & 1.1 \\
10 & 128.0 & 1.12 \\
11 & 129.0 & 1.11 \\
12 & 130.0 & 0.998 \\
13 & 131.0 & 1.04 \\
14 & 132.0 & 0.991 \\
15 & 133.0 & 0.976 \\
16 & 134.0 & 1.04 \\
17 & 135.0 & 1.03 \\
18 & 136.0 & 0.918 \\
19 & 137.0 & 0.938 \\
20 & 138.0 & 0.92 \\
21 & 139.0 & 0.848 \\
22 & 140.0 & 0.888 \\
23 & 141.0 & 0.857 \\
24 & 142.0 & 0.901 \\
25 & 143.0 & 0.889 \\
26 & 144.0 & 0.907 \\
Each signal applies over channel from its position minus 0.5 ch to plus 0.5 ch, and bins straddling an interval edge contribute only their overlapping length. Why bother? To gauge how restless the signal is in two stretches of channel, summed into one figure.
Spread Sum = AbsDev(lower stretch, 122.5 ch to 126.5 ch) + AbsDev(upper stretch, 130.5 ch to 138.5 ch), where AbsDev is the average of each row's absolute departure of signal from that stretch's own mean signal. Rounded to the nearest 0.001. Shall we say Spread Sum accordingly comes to 0.084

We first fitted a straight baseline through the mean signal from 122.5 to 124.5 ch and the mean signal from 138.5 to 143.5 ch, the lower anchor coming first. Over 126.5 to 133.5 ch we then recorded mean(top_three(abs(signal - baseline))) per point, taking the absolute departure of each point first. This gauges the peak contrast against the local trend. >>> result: 0.10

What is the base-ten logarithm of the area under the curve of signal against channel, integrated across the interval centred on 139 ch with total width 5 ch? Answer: 0.65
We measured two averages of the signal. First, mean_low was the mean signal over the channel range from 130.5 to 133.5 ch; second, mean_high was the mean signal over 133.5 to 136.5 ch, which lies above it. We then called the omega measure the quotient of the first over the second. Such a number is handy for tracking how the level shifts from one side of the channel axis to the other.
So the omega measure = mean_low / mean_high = 1.01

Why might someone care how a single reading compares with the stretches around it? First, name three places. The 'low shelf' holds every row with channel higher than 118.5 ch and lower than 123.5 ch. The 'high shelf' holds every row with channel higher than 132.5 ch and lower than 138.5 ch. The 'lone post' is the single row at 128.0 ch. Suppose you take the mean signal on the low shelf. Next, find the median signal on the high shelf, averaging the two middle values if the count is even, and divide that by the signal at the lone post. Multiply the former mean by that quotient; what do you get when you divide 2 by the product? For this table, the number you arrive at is 1.98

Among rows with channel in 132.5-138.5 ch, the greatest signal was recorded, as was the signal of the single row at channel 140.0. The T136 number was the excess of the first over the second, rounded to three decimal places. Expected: 0.152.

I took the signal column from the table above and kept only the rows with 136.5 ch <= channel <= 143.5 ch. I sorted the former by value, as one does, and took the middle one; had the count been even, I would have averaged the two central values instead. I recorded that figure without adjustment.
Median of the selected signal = 0.89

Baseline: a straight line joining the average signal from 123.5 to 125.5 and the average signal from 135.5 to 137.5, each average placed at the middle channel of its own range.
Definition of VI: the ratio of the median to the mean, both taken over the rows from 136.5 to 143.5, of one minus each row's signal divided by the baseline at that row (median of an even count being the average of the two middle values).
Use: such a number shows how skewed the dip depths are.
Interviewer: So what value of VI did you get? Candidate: 0.7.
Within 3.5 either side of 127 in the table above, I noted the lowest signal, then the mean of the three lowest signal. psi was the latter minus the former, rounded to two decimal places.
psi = 0.06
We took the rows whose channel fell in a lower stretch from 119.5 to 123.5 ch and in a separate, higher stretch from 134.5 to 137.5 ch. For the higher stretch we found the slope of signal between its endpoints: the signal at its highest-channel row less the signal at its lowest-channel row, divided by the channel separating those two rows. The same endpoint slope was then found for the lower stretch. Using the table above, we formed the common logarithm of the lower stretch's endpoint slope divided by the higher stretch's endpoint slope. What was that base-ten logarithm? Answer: 0.09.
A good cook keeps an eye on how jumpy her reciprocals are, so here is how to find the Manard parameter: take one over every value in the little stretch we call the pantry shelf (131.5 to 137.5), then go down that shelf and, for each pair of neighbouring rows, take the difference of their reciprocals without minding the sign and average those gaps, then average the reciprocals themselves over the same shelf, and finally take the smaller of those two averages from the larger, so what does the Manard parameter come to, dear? 0.97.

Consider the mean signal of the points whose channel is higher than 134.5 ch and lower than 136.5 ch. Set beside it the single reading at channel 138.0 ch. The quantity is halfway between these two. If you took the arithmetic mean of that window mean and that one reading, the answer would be 0.95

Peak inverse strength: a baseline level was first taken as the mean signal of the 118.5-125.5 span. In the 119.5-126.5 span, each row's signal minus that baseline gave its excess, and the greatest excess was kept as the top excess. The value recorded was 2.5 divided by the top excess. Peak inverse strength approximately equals 34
